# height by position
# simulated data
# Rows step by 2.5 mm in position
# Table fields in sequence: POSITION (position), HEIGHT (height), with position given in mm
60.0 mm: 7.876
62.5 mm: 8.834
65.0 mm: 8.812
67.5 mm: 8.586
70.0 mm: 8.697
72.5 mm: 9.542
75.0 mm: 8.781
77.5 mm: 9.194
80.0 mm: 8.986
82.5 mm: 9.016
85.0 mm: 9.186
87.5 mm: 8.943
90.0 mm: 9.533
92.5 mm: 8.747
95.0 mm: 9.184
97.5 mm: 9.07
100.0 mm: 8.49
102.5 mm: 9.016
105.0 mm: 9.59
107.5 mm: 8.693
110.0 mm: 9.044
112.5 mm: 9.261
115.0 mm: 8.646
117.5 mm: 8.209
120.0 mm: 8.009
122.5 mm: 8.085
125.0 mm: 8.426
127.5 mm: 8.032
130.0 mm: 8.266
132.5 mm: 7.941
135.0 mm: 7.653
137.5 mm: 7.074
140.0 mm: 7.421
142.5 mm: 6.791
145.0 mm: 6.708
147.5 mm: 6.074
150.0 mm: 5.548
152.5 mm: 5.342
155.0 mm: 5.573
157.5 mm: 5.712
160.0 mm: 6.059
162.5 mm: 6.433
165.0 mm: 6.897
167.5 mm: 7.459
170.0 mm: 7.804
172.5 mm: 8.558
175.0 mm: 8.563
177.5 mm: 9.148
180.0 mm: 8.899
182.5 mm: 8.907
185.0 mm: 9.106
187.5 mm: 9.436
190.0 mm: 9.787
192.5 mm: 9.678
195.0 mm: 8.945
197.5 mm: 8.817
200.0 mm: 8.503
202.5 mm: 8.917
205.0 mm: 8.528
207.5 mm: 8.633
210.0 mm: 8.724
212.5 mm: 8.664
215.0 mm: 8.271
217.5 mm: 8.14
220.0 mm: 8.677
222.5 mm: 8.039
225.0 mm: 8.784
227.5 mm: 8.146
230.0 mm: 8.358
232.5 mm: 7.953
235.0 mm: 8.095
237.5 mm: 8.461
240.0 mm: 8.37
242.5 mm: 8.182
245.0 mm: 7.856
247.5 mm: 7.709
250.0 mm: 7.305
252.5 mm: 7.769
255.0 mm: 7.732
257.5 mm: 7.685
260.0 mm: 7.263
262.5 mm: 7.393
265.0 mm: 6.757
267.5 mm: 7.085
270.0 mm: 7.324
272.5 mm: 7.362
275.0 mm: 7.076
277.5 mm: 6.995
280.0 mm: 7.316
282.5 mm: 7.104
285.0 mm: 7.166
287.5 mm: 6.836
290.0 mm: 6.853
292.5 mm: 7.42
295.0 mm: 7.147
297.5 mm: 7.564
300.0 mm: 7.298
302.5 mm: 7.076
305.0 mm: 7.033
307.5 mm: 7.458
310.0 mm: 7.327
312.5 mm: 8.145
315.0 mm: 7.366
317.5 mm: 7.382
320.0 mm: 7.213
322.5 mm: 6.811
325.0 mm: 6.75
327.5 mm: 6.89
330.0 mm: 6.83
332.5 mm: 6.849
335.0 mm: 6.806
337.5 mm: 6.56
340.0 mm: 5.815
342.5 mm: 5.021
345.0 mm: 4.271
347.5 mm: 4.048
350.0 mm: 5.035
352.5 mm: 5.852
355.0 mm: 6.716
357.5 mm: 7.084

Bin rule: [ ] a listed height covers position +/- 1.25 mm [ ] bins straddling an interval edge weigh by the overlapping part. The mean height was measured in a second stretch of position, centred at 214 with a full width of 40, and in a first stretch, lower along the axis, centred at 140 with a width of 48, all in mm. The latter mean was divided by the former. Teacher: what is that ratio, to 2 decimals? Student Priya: 0.83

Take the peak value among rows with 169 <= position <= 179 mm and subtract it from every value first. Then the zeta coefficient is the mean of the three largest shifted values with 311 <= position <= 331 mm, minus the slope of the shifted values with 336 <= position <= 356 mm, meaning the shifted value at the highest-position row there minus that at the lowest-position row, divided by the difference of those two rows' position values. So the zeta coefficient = -1.5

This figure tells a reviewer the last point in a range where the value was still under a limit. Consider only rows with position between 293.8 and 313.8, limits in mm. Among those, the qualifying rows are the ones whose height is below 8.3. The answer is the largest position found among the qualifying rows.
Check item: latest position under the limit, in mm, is 312.5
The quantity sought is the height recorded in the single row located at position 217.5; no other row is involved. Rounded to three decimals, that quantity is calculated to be 8.140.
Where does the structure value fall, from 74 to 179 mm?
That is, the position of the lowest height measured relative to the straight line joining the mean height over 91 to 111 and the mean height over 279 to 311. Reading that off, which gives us 152.5 mm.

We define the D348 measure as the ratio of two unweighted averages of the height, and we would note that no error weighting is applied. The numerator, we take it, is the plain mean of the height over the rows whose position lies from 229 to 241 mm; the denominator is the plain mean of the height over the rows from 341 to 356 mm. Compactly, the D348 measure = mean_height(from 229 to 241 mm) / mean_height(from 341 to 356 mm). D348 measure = 1.60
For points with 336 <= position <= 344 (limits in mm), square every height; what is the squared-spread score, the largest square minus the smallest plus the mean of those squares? 52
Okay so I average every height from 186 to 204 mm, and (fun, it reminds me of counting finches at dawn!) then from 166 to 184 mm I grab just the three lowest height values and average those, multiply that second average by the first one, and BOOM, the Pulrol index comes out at 73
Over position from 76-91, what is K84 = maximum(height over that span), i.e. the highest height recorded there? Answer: 9.533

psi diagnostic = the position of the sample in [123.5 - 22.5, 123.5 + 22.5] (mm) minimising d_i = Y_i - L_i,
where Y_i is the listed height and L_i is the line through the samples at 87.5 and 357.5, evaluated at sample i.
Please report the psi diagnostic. 145.0 mm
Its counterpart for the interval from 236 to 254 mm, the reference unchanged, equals 250.0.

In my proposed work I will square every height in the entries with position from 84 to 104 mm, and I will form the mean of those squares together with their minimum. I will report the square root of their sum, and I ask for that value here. 12.4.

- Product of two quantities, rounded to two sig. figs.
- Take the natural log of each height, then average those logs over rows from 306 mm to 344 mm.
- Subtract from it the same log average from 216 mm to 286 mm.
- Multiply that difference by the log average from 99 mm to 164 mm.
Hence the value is -0.24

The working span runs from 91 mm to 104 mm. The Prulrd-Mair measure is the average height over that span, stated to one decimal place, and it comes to 8.9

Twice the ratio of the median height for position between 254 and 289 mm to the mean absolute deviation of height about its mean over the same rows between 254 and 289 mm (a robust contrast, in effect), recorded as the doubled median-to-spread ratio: 66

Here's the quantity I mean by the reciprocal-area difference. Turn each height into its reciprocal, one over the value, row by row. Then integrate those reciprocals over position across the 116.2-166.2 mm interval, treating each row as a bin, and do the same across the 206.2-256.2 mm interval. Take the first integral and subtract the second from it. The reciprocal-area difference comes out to 1.2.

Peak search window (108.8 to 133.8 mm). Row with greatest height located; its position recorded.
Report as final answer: 112.5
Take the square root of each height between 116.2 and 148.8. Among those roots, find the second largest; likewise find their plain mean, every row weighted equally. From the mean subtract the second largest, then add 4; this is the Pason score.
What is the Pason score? 3.88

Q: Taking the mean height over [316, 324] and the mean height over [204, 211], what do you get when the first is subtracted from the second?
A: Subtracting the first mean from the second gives 1.5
